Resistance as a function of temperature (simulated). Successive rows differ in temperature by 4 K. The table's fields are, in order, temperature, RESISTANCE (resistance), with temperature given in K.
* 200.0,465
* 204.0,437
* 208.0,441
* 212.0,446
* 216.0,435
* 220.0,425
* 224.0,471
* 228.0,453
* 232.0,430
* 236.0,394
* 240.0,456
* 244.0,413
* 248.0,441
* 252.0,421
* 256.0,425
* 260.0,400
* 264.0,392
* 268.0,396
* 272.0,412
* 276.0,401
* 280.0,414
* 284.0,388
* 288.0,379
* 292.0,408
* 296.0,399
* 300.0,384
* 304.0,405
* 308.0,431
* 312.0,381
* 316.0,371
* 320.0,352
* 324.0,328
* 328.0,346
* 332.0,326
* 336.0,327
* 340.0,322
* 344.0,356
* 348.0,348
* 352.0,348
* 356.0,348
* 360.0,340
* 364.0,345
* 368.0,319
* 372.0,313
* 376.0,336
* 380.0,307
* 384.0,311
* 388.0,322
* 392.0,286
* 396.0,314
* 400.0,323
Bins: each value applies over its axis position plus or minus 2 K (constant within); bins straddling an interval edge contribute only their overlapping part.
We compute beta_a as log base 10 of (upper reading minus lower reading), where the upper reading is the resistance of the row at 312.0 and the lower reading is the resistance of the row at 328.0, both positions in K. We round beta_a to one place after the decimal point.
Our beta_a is 1.5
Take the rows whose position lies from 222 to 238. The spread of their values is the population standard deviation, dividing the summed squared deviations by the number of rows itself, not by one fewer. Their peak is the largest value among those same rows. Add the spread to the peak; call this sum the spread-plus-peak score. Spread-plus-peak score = 500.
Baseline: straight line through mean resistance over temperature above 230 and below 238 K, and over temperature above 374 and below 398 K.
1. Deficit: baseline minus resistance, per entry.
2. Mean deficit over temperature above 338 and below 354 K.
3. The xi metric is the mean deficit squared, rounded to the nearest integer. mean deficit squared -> 22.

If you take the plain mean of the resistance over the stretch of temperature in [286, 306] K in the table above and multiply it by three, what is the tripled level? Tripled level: 1185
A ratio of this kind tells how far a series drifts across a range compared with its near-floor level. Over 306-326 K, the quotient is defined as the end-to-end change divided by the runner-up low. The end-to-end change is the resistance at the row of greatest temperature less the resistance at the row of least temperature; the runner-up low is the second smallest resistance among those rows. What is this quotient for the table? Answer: -0.29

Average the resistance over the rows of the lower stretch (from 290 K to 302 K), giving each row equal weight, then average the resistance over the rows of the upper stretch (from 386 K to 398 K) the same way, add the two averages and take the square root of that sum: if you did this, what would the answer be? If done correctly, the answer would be 26.5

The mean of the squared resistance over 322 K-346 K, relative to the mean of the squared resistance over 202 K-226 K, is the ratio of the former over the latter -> 0.57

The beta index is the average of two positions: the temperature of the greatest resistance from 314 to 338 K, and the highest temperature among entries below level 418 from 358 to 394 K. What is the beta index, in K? 354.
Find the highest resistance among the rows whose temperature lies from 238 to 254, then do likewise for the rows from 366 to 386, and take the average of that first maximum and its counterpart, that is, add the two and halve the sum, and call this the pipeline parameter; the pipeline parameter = 396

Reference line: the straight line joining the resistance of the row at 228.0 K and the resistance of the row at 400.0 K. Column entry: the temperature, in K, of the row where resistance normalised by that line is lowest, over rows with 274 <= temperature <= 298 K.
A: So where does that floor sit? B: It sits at 288.0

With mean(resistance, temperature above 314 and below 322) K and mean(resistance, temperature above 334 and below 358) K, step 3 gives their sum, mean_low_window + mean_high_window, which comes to 703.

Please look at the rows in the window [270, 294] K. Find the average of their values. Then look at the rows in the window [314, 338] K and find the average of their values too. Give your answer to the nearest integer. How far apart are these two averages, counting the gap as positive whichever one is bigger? 59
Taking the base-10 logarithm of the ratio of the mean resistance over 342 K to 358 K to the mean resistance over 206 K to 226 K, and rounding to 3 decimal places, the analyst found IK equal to -0.103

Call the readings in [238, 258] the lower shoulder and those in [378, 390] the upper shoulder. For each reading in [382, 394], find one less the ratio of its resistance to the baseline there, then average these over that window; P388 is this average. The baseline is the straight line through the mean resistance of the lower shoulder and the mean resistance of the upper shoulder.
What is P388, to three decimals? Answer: 0.012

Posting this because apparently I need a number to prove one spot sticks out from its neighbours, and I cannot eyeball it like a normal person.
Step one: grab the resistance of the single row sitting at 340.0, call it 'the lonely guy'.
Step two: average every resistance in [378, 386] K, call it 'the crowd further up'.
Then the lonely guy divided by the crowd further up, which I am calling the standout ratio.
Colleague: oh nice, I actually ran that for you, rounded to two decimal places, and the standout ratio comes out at 1.04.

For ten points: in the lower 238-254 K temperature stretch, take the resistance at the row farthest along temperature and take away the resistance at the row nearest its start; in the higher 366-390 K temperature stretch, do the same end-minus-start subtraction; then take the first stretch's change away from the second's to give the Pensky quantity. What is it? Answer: 38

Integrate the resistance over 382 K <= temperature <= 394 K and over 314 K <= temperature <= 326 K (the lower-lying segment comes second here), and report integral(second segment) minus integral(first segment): 528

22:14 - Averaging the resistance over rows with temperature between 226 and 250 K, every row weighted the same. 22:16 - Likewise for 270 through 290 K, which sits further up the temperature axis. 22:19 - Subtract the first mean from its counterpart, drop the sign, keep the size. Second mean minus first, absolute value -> 32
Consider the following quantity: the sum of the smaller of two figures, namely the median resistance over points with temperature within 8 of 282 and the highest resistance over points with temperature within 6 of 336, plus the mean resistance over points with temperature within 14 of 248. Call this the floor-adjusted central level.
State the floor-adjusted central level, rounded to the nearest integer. 748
